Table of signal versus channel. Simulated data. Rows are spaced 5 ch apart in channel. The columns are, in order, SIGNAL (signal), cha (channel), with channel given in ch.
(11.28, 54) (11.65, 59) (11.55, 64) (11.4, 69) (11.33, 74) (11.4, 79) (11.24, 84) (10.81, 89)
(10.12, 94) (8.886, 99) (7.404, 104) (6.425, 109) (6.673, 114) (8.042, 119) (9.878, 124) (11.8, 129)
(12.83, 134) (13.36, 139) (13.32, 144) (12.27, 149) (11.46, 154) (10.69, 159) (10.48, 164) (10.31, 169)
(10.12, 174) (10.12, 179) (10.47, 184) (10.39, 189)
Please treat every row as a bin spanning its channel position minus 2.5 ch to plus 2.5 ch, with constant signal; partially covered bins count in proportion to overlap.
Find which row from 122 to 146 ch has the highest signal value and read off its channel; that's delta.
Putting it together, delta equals 139 ch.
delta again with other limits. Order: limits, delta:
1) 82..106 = 84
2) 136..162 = 139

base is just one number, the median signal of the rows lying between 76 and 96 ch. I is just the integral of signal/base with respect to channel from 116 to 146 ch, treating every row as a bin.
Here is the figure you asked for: 31 ch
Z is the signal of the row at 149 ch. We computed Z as 12.27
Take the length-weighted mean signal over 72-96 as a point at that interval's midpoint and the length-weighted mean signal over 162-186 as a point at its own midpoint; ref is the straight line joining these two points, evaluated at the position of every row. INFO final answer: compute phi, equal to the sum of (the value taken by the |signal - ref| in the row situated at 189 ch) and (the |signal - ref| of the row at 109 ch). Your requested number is 5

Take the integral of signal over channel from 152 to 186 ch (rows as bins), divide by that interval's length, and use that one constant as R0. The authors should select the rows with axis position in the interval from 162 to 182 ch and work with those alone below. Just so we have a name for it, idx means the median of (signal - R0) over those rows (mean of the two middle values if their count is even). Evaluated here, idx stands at -0.3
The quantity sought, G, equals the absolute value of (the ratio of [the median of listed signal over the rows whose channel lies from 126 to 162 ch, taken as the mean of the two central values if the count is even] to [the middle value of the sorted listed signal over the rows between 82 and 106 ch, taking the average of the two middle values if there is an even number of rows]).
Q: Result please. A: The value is 1.21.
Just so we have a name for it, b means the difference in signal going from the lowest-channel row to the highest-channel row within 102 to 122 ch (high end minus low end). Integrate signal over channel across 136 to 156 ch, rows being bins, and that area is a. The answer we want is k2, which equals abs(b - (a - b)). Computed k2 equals 251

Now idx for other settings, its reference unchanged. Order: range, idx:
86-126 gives -2.0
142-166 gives 1.0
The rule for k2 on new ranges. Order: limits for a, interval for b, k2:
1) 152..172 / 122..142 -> 207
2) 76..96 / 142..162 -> 224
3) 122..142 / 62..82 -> 241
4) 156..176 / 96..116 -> 213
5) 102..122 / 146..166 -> 148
